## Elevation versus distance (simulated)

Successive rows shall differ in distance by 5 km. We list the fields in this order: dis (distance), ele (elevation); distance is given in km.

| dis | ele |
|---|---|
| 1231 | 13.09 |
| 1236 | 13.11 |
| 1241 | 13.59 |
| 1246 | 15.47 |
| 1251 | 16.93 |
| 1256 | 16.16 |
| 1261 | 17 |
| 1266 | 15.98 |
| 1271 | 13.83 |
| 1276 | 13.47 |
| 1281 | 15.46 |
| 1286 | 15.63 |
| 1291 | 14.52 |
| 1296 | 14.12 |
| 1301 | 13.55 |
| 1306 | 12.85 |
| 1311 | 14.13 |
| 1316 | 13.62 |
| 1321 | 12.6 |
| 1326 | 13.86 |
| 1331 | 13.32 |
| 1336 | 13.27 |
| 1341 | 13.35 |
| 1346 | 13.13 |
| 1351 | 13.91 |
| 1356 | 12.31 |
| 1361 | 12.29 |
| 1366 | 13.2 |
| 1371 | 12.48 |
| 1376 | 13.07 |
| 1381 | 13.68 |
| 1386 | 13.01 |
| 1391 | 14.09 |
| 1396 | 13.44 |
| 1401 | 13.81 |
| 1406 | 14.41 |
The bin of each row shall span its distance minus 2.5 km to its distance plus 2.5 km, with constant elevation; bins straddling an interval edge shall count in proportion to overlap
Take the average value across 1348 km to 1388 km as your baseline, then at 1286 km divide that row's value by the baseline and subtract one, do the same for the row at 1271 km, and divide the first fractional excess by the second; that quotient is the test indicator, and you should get 3.2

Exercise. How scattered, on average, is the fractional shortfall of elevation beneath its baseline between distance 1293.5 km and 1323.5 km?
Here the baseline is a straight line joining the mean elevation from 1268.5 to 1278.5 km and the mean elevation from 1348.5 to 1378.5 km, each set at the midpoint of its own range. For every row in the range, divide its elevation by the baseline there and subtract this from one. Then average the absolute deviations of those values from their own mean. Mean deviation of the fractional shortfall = 0.04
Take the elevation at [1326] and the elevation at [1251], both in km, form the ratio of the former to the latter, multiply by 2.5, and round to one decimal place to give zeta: 2.0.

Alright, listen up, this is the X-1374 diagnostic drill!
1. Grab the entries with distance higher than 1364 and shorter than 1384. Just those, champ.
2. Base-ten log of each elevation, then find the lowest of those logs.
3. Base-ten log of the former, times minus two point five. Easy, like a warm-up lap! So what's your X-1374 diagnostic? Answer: -0.100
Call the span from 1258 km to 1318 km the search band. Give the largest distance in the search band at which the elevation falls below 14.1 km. 1316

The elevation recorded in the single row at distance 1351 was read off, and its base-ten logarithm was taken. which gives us 1.14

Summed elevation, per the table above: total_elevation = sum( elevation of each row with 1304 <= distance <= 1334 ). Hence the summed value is 80.4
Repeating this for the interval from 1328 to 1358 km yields 79.3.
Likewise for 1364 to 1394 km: 79.5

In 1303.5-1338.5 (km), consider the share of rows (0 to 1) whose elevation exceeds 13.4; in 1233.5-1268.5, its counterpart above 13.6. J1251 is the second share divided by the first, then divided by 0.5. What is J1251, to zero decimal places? 3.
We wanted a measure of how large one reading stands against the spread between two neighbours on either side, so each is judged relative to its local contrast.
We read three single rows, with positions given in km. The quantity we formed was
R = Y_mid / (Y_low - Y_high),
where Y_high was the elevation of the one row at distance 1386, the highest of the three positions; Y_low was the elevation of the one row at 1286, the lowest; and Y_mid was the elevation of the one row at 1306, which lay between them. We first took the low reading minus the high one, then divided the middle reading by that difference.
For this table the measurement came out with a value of 4.9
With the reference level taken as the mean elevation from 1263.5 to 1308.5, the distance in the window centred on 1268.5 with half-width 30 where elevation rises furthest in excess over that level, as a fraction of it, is 1261 km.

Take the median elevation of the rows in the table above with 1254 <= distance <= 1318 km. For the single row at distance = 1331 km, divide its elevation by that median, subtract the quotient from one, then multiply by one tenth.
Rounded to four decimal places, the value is 0.0057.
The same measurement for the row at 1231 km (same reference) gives 0.0074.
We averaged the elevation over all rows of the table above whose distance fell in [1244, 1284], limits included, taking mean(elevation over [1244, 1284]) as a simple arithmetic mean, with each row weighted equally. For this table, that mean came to 15.54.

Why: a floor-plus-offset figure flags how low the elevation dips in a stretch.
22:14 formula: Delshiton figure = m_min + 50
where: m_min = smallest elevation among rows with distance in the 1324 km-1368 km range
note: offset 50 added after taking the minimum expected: 62.3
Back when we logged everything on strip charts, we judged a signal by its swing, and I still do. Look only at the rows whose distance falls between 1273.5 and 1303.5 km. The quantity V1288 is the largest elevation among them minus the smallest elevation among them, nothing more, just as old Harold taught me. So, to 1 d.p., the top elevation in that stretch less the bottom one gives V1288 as 2.2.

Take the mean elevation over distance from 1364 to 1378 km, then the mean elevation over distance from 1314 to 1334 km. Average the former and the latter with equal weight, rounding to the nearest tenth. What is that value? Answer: 13.1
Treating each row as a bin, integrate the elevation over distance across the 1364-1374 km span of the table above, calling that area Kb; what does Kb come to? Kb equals 128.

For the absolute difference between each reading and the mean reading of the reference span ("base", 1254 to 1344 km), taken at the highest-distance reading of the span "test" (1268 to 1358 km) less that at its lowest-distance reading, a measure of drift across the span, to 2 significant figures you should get 1.5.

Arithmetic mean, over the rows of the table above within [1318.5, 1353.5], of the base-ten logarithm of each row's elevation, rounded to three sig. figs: 1.13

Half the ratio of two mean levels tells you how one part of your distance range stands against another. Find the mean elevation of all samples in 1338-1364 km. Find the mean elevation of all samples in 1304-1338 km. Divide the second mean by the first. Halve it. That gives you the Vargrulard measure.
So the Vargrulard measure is 0.51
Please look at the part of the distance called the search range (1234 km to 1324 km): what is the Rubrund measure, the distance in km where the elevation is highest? 1261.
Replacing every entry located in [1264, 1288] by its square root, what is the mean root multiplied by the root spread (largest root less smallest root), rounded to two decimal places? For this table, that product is 1.26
